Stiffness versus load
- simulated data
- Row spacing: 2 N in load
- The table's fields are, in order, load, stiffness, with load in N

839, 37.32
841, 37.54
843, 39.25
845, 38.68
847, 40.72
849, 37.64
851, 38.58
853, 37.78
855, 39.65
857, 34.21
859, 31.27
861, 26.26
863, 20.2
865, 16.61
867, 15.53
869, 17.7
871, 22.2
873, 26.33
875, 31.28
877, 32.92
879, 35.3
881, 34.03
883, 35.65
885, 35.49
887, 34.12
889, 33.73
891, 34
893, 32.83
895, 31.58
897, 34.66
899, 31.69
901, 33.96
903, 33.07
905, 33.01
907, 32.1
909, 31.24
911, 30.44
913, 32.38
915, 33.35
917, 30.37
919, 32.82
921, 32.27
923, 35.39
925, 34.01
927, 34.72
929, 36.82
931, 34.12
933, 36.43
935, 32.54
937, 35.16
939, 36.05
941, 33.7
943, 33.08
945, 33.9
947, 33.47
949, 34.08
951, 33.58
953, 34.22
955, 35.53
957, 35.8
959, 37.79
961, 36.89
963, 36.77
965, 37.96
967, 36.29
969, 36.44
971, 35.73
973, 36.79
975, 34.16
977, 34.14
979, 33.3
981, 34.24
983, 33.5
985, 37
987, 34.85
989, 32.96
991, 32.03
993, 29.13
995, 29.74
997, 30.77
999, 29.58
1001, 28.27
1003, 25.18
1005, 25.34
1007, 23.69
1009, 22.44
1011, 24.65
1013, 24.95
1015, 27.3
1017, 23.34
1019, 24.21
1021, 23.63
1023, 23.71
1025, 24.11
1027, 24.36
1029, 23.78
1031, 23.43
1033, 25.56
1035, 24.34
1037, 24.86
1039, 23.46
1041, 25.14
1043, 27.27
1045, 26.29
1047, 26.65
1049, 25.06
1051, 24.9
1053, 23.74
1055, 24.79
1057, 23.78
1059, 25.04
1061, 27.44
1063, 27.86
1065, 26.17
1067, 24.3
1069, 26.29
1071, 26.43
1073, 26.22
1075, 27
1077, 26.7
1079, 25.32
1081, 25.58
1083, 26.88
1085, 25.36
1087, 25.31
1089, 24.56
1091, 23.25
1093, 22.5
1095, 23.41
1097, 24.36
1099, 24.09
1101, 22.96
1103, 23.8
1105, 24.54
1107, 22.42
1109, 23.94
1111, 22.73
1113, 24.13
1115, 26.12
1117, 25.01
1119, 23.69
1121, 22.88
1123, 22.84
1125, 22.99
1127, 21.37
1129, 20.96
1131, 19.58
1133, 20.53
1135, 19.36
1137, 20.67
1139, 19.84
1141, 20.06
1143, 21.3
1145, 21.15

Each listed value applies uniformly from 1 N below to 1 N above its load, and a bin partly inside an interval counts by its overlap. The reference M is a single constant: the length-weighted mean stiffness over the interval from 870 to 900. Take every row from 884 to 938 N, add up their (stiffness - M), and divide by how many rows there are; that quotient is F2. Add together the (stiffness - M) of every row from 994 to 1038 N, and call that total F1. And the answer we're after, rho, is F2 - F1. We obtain 156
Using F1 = -155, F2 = 1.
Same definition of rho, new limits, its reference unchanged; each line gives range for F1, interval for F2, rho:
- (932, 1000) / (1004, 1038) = -74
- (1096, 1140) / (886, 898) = 215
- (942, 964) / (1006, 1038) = -37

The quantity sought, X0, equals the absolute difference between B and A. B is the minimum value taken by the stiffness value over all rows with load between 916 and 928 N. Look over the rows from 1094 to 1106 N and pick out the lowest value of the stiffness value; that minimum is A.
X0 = 7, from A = 22.96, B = 30.37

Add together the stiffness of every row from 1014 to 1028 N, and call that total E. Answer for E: 171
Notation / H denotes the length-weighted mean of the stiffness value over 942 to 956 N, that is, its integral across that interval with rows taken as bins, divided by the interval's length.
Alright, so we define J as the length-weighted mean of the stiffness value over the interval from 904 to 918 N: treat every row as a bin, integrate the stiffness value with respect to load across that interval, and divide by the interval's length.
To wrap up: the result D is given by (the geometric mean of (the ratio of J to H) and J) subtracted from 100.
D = 94.5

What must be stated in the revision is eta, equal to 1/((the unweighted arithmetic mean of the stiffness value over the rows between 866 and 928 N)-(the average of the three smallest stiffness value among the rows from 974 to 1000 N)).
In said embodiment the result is 0.48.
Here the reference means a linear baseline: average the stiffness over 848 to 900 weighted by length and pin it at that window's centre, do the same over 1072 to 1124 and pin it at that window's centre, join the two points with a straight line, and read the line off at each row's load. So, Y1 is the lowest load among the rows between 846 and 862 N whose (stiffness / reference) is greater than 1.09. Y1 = 847 N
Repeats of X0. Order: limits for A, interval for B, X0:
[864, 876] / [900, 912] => 15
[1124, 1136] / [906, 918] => 11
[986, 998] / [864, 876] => 14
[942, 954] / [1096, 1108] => 11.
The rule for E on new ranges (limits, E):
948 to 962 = 248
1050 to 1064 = 178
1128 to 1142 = 141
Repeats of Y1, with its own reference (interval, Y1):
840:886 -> 841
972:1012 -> 973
